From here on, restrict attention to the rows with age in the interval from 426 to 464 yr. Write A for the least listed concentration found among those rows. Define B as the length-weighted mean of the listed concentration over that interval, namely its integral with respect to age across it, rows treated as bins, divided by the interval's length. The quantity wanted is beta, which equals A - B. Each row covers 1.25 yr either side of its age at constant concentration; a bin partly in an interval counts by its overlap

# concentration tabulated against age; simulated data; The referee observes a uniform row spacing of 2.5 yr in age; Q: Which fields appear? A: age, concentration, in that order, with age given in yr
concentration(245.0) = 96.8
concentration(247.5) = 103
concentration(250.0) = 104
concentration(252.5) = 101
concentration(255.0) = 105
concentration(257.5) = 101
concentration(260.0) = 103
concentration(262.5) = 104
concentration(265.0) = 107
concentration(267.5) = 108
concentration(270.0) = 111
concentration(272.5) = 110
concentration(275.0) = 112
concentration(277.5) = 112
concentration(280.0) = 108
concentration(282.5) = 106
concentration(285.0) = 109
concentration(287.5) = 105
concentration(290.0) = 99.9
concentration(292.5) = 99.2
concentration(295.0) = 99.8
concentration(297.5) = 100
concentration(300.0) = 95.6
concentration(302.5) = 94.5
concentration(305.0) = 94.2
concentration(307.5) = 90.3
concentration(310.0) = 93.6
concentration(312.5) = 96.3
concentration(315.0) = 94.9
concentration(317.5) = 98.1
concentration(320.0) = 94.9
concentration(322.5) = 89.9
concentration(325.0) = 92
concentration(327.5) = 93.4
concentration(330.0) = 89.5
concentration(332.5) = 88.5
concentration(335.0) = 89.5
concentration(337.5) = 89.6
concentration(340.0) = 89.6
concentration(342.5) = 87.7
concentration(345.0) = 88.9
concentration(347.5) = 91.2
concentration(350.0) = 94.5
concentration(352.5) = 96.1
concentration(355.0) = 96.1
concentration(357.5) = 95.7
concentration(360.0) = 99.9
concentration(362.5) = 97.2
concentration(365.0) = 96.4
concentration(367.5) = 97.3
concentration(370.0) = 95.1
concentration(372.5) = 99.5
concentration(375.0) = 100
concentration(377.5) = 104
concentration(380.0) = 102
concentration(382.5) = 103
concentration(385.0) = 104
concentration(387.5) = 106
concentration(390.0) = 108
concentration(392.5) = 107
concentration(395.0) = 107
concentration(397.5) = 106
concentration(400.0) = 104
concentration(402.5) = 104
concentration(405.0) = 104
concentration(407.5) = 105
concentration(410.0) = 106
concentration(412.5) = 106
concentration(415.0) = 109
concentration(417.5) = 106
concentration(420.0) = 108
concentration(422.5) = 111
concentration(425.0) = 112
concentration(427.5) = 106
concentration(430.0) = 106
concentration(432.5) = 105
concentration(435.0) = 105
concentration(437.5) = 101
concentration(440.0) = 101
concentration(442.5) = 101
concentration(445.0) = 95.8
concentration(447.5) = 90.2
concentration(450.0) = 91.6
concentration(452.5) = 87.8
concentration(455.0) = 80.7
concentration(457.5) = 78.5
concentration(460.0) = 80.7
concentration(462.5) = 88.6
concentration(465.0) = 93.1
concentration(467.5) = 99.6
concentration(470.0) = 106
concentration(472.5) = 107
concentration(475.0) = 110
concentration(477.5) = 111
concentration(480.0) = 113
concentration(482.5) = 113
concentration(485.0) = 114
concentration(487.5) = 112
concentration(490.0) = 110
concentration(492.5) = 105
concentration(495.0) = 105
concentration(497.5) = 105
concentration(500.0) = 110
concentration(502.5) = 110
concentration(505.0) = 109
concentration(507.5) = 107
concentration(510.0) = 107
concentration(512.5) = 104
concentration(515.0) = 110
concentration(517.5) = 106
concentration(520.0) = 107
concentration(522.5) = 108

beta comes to -16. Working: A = 78.5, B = 95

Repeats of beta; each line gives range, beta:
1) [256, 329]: -11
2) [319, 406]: -10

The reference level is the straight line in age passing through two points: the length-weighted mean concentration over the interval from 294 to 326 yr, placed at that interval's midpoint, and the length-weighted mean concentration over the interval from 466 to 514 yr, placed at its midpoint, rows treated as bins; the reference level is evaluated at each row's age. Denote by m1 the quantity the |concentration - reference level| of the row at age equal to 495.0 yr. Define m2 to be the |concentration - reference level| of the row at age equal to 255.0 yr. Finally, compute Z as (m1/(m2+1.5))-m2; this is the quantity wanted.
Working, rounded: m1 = 4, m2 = 14.2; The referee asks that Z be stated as -14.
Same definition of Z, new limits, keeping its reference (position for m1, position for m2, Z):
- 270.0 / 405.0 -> 3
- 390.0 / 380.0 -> 0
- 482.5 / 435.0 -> 1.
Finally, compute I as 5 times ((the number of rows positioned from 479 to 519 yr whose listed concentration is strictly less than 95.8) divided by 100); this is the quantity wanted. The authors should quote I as 0.00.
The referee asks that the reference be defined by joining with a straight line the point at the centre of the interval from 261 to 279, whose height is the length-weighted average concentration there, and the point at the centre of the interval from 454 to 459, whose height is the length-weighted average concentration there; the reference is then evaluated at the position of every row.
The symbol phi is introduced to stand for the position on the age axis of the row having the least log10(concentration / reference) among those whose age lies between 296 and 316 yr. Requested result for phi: 307.5 yr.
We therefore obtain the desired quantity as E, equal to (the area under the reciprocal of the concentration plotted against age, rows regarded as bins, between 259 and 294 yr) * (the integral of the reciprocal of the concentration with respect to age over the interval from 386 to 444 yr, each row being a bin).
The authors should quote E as 0.18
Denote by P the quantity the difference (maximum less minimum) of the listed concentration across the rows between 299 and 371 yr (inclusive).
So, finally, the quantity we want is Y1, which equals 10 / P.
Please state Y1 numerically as 0.8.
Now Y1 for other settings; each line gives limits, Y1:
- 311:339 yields 1.0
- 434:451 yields 0.7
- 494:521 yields 1.7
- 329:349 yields 2.9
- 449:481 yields 0.3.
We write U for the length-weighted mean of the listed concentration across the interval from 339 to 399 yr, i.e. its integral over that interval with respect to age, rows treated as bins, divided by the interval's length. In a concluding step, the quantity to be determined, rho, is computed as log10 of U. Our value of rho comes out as 1.995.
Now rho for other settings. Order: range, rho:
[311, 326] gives 1.975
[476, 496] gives 2.043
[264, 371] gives 1.989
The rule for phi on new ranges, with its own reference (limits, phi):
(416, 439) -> 437.5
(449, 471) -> 457.5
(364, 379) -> 370.0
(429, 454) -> 452.5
